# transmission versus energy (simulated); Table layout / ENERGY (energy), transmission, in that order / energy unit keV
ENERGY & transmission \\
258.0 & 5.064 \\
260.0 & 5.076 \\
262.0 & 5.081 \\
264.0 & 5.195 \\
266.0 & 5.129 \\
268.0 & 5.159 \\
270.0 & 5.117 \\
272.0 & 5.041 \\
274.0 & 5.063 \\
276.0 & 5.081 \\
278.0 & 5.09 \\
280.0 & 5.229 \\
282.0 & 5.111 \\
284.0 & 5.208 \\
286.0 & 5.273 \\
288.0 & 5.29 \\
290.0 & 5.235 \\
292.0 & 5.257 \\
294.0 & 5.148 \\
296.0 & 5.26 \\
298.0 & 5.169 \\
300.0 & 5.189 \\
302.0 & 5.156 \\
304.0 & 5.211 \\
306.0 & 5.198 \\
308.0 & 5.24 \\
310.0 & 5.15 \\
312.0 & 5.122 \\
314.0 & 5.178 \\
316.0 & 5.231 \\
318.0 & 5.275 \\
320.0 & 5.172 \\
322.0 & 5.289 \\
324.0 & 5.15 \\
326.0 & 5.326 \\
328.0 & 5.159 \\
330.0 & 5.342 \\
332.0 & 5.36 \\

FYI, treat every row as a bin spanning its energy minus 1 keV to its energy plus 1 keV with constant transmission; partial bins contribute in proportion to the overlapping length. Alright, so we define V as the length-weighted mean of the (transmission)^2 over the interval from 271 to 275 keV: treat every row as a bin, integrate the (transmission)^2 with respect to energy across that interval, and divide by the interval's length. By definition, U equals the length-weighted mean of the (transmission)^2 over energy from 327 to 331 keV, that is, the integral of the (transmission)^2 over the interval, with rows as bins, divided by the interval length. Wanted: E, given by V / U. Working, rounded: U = 27.6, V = 25.5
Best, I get 0.926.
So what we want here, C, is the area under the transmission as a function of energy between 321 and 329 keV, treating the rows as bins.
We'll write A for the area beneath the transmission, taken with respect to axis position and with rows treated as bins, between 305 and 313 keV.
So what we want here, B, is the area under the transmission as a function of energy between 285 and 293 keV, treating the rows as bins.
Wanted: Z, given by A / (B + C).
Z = 0.493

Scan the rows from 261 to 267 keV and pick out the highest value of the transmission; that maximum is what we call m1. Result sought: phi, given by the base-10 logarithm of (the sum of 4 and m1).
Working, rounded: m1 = 5.195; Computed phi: 0.964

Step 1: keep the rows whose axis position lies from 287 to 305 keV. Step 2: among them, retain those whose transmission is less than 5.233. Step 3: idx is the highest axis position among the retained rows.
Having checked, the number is 304.0 keV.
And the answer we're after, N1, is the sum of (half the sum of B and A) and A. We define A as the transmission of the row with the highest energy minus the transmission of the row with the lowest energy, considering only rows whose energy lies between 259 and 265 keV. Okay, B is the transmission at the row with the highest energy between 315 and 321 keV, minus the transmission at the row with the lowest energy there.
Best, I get 0.15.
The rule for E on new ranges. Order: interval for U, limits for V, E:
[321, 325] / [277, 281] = 0.977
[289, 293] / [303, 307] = 0.984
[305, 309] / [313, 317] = 0.994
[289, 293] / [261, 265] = 0.959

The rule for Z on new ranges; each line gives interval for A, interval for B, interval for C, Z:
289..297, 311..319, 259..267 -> 0.506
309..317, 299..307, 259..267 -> 0.502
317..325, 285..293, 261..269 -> 0.502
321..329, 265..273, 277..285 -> 0.509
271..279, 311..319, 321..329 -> 0.486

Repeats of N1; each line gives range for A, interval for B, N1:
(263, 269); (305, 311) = -0.08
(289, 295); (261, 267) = -0.11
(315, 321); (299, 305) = -0.08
